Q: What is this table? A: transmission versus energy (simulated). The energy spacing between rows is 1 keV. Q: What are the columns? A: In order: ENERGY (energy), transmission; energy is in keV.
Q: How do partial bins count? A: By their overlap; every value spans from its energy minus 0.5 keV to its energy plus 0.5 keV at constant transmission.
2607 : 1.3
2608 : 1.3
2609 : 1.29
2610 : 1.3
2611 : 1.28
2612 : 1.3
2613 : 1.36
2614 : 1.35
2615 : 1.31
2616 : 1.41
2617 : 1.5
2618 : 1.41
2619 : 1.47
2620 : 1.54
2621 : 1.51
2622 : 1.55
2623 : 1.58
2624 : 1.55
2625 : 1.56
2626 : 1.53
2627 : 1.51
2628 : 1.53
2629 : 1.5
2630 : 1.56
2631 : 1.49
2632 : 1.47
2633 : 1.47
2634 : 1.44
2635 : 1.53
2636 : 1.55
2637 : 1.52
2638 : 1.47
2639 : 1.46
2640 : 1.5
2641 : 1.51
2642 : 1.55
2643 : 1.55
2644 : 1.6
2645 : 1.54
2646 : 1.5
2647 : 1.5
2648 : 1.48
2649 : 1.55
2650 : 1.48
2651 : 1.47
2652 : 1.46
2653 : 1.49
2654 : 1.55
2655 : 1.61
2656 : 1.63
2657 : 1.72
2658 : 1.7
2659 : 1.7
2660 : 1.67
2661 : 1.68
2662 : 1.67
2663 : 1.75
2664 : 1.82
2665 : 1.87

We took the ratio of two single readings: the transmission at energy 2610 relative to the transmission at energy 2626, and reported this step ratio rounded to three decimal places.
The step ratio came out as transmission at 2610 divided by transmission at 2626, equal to 0.850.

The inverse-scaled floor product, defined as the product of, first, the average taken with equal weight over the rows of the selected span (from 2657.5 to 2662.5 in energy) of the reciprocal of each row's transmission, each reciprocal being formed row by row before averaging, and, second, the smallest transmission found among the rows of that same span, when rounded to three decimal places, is 0.992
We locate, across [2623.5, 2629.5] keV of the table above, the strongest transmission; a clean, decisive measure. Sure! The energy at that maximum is 2625 keV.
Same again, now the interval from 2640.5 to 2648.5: 2644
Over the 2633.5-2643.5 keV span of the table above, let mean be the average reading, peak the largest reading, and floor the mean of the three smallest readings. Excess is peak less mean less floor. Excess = -1.41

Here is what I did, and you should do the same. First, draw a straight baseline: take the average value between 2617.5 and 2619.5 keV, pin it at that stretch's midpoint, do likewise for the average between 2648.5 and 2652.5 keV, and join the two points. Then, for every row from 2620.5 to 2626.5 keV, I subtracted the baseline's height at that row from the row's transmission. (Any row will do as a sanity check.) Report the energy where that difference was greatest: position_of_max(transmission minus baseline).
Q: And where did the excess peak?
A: 2623 keV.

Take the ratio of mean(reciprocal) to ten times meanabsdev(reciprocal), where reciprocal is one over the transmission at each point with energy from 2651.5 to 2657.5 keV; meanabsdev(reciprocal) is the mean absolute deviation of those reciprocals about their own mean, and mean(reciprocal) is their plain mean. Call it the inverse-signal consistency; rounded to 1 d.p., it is 2.1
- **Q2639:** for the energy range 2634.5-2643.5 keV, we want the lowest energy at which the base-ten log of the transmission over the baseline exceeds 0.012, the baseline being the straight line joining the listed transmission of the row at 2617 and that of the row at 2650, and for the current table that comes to 2636 keV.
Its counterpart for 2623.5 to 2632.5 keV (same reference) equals 2624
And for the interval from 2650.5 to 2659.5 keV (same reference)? 2654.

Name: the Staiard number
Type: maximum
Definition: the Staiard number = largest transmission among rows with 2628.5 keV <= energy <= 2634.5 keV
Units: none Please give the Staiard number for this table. 1.56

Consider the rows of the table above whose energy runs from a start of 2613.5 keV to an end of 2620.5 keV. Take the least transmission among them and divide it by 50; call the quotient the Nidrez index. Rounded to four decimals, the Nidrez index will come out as 0.0262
